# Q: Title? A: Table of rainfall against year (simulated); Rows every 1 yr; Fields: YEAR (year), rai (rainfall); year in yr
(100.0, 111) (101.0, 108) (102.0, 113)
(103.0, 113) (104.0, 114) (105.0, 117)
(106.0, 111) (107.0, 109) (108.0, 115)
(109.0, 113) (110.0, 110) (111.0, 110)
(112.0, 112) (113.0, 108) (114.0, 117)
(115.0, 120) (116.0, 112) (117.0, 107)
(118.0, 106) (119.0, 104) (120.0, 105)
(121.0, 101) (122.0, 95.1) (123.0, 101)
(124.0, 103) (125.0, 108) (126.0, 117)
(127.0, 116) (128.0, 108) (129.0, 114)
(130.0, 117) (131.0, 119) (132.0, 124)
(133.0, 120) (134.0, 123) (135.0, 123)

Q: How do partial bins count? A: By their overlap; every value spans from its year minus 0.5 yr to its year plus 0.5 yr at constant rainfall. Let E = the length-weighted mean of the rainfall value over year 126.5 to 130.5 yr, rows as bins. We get 114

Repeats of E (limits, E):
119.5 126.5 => 104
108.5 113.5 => 111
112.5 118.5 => 112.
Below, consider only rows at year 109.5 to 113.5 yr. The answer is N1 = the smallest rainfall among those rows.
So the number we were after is 108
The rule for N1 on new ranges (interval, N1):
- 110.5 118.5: 106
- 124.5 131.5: 108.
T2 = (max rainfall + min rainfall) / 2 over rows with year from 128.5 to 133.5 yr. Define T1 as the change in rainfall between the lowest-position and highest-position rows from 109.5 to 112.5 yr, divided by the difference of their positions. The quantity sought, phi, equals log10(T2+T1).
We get 2.08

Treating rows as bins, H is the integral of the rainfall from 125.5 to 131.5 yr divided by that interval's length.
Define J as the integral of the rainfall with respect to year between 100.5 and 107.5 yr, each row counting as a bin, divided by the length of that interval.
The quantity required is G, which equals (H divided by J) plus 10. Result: 11.0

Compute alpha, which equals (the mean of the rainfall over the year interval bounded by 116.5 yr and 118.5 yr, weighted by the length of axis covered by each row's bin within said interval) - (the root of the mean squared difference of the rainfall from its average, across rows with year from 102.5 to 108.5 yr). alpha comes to 103.9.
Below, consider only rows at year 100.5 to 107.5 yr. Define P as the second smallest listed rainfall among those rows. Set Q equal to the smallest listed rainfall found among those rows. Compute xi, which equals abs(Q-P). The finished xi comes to 1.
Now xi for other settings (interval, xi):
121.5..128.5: 6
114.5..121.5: 3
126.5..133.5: 6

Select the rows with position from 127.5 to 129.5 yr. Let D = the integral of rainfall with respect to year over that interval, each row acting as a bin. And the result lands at 222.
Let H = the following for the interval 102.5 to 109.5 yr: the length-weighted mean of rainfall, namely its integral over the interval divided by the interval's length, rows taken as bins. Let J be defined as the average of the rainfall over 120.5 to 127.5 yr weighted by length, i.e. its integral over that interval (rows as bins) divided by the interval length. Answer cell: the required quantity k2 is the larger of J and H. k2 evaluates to 113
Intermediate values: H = 113.1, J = 106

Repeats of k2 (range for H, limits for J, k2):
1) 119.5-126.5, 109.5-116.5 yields 113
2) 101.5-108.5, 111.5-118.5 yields 113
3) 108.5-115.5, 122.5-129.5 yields 113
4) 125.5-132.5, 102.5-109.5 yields 116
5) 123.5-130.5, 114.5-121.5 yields 112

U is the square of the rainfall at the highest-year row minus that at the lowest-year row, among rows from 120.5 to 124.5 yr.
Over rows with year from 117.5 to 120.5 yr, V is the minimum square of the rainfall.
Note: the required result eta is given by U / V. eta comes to 0.04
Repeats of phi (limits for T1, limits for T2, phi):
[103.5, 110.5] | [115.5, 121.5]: 2.02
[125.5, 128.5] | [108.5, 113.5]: 2.03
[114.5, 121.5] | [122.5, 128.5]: 2.02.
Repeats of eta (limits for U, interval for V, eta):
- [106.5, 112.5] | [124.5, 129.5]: 0.06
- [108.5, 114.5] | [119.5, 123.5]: 0.10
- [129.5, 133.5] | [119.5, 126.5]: 0.08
